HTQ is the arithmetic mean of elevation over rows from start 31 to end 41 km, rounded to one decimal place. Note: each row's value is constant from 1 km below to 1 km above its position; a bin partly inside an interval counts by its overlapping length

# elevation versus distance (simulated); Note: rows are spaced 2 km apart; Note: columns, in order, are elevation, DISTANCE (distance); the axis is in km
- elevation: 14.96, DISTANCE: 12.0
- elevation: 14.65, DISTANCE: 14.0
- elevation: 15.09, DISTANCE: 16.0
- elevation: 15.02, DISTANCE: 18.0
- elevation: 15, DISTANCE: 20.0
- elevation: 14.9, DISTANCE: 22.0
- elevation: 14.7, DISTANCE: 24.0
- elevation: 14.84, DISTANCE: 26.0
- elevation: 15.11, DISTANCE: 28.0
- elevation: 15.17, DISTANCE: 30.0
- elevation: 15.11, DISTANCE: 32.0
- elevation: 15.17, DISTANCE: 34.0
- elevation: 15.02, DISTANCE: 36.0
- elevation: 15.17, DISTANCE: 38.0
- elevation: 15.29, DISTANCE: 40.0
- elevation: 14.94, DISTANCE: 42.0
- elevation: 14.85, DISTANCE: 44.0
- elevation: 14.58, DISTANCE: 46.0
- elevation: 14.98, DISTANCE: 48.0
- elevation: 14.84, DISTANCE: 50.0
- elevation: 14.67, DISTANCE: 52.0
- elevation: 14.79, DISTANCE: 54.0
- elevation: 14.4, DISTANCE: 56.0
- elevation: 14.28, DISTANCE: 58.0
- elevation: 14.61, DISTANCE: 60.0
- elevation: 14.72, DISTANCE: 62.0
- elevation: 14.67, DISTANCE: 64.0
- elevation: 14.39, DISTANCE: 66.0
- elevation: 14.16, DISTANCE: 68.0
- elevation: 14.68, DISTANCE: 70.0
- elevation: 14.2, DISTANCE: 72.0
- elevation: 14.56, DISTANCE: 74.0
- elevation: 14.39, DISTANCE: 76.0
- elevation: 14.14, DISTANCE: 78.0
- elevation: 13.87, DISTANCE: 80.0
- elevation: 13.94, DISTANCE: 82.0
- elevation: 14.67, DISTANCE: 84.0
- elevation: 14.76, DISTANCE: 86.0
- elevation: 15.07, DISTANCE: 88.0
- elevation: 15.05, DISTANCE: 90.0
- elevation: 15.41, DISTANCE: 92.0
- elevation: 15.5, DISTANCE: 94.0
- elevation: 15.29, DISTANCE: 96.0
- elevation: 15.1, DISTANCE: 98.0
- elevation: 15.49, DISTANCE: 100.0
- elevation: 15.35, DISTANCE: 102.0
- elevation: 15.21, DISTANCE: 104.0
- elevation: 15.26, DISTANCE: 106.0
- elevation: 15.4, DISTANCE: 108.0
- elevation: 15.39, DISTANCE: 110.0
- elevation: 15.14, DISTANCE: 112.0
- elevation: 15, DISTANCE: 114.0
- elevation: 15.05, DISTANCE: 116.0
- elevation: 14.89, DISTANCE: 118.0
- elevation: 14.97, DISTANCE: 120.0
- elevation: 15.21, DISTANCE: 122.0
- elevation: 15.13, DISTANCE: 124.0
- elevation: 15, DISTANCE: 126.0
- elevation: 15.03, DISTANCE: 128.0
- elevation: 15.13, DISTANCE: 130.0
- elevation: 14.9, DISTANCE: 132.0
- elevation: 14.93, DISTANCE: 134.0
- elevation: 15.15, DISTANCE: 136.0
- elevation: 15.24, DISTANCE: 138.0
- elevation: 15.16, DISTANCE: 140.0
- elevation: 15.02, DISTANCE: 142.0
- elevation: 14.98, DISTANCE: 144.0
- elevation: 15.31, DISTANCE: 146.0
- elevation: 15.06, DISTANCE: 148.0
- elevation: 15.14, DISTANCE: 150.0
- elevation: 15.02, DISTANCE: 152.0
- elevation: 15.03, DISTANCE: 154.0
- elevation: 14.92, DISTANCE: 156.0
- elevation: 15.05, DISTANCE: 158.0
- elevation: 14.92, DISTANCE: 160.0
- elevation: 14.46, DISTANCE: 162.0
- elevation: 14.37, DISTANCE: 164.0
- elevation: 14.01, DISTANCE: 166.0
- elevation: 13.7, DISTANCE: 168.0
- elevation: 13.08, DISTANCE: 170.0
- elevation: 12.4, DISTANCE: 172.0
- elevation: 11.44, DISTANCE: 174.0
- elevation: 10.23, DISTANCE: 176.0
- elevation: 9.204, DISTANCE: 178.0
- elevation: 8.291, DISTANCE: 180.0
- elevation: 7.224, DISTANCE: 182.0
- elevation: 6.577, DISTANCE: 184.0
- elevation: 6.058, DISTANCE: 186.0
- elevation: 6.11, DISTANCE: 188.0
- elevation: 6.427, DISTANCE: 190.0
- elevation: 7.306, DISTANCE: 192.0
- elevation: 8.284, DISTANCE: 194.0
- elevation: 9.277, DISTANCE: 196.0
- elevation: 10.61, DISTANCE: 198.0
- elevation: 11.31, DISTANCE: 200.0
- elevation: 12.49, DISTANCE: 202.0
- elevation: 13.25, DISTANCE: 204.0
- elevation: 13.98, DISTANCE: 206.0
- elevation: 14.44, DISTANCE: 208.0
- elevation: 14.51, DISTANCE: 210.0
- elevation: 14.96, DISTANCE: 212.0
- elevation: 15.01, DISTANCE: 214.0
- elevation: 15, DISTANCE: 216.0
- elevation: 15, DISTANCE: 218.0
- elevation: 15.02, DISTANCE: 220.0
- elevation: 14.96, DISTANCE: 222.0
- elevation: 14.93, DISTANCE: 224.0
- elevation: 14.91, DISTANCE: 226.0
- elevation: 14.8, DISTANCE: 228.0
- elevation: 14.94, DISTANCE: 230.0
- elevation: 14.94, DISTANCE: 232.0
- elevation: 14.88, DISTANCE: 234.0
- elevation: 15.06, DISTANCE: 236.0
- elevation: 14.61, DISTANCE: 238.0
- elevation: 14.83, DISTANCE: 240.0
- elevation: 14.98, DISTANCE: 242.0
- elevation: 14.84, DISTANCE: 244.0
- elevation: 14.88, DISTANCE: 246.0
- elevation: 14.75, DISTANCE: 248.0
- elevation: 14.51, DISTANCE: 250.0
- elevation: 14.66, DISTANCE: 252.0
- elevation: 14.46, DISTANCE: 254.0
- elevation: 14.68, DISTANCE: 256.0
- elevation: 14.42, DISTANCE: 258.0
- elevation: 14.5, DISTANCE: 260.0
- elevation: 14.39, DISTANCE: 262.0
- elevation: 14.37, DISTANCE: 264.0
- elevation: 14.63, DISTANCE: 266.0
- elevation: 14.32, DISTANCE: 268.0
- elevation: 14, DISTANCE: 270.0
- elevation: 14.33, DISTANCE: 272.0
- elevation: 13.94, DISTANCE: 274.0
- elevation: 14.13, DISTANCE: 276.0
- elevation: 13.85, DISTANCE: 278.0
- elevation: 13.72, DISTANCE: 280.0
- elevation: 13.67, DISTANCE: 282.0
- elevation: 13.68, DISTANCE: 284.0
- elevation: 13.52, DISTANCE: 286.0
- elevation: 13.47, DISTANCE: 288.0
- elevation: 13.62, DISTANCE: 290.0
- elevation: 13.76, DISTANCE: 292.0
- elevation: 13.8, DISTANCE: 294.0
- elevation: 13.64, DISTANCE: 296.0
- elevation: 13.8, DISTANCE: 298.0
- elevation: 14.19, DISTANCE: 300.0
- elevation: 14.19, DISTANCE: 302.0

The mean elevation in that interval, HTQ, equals 15.2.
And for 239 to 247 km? 14.9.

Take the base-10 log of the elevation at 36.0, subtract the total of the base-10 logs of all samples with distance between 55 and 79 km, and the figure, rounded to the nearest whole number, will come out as -13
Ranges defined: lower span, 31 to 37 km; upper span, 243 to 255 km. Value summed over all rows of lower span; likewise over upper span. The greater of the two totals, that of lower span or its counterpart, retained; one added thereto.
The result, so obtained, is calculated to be 89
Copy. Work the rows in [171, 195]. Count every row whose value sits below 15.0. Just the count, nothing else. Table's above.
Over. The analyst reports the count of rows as 12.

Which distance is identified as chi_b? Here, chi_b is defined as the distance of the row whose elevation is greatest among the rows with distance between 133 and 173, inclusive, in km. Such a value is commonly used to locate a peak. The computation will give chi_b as 146.0 km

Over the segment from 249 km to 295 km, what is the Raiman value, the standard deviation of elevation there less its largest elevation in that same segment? -14.3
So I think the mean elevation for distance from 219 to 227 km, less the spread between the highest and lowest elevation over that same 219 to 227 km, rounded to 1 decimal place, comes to 14.8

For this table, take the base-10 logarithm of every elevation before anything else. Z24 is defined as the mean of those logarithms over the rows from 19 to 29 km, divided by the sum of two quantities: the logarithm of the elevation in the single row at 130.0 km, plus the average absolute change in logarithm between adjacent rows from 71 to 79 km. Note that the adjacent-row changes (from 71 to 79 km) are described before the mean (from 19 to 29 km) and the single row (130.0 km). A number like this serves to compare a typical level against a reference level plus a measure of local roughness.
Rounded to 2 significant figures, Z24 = 0.99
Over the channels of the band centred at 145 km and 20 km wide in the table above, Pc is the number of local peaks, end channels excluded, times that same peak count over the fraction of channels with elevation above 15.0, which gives 10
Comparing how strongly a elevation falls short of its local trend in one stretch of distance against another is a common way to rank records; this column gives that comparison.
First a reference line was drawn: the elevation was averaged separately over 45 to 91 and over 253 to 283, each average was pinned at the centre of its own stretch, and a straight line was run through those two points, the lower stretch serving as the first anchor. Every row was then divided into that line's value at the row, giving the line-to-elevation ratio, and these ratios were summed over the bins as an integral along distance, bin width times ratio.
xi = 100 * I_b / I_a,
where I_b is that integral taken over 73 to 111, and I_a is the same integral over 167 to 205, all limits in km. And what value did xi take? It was 61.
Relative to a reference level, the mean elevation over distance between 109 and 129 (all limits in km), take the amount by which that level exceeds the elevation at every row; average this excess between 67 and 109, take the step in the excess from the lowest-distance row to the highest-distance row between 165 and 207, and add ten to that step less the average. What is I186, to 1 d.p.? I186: 9.8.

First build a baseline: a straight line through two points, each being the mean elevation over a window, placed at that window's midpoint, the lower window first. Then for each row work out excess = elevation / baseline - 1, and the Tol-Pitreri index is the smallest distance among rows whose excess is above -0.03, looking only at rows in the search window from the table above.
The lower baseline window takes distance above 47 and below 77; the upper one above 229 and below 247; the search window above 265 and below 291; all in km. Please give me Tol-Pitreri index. 266.0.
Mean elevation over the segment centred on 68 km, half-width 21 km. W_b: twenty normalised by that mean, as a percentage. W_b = 138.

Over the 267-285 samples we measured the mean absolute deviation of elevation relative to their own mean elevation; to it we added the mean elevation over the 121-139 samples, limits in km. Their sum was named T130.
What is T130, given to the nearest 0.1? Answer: 15.3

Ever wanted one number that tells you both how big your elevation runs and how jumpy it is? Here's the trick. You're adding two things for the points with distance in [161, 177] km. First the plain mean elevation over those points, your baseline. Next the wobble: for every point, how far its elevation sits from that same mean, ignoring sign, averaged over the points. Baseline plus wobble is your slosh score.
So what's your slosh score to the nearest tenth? 14.2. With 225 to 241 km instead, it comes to 15.0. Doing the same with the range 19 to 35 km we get 15.1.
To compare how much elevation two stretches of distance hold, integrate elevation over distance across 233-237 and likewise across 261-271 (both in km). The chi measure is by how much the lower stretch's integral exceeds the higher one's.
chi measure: -84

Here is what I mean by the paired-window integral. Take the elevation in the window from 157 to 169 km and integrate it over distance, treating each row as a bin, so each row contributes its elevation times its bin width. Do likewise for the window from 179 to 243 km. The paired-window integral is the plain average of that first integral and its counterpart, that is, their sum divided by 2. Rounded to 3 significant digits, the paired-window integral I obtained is 481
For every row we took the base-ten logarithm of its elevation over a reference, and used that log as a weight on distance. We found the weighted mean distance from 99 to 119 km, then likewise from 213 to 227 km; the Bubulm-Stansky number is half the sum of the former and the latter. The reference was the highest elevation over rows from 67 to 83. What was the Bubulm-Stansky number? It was 163.5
